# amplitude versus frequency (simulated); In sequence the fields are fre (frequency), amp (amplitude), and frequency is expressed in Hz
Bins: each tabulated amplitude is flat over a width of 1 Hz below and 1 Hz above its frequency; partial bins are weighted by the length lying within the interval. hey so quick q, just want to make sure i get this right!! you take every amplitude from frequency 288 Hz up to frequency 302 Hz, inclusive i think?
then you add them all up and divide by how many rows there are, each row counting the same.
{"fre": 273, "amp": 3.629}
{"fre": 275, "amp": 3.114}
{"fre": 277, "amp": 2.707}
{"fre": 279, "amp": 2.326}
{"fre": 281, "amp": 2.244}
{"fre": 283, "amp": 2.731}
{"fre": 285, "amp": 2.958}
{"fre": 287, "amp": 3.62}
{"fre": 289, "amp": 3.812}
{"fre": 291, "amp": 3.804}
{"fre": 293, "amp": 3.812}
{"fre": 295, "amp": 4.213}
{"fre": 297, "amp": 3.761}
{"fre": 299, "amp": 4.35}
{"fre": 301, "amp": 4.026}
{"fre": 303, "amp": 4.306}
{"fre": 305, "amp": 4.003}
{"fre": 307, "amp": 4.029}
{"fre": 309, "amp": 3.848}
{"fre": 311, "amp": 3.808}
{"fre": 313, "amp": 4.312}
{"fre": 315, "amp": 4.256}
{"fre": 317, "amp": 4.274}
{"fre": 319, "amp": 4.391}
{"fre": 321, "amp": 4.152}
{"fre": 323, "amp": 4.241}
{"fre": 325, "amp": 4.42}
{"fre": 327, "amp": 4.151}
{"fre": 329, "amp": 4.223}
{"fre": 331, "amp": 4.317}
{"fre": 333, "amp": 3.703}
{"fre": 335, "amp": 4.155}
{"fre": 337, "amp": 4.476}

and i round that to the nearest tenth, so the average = 4.0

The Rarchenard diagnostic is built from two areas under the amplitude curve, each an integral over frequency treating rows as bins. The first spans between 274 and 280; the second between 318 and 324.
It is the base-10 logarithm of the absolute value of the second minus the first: 1.0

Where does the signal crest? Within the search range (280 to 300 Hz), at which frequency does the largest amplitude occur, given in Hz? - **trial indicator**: 299 Hz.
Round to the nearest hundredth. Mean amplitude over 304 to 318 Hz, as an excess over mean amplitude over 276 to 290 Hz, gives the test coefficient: 1.16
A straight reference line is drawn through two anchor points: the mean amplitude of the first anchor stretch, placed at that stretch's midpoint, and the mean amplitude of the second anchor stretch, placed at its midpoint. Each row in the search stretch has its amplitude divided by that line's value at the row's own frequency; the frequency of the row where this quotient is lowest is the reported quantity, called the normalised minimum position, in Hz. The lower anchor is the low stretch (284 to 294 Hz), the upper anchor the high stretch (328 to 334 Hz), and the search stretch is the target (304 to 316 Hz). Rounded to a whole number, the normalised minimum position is 311 Hz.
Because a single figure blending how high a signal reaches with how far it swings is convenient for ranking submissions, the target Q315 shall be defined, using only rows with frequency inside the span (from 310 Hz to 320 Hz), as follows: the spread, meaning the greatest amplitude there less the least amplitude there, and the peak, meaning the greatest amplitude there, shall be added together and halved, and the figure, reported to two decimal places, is 2.49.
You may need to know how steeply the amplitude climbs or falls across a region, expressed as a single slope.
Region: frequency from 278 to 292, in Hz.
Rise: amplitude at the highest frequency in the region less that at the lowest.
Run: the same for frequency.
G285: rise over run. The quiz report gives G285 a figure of 0.123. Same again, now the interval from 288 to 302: 0.018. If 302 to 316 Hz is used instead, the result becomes -0.004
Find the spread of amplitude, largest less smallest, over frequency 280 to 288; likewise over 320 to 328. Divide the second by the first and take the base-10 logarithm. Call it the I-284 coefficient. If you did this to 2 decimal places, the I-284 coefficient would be -0.71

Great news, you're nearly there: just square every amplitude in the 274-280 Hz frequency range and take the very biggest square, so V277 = 9.7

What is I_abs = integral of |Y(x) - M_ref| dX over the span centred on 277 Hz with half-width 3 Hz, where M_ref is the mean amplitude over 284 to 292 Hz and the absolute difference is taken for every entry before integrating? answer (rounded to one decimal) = 5.0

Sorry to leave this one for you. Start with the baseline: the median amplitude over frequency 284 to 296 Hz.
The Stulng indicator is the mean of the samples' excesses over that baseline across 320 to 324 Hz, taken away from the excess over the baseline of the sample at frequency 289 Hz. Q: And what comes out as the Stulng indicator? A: -0.38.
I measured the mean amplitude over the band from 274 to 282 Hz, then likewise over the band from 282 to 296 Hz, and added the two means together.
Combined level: 6.2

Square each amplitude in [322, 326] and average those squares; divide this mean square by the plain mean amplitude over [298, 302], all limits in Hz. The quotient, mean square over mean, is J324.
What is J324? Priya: 4.48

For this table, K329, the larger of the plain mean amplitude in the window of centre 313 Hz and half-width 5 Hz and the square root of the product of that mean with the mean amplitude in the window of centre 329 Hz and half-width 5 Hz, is 4.13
